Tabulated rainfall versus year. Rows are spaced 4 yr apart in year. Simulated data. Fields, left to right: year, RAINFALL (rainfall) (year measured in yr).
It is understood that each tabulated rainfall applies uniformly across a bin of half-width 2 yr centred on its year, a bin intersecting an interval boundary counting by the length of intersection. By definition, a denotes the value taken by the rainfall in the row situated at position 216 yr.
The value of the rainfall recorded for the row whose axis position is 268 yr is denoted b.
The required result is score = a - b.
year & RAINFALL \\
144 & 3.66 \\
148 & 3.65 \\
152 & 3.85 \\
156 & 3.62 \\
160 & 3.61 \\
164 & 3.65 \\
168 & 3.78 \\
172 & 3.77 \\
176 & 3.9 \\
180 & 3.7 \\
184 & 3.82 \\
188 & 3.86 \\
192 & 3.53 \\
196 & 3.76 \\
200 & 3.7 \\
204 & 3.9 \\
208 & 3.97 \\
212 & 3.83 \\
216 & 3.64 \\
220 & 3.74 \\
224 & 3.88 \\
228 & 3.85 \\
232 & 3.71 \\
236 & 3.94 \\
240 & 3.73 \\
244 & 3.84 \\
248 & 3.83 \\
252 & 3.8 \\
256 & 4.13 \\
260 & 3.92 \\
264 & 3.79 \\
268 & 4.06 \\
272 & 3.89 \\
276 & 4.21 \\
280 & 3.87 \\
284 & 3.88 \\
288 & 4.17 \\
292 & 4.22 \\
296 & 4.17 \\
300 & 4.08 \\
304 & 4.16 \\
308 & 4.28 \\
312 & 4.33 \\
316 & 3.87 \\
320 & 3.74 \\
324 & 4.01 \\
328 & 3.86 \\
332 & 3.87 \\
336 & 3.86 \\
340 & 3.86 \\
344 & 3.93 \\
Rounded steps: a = 3.64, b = 4.06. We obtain -0.42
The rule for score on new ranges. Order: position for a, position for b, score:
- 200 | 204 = -0.20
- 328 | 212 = 0.03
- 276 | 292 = -0.01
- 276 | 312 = -0.12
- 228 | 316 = -0.02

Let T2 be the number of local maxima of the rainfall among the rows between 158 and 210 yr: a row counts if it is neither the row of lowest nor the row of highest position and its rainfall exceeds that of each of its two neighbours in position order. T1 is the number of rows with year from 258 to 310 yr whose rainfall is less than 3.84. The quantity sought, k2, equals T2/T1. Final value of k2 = 4.00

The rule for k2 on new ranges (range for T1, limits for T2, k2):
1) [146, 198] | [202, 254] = 0.40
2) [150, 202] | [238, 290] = 0.40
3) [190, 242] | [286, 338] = 0.50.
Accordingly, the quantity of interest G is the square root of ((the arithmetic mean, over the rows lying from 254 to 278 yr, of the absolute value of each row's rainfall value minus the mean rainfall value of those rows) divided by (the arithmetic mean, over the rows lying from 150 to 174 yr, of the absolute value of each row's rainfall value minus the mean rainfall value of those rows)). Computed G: 1.24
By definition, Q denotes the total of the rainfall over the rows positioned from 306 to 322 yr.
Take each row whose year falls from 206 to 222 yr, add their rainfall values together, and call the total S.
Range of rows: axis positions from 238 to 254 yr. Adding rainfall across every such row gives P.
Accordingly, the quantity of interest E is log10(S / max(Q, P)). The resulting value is -0.029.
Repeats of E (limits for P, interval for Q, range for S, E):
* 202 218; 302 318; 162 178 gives -0.042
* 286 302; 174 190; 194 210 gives -0.036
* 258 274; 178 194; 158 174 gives -0.024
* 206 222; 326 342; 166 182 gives -0.009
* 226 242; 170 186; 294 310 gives 0.040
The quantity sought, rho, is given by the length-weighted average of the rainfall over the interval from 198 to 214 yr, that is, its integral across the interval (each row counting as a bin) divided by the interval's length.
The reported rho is 3.85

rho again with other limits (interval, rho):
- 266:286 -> 3.98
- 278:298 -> 4.06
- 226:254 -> 3.81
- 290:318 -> 4.16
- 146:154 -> 3.75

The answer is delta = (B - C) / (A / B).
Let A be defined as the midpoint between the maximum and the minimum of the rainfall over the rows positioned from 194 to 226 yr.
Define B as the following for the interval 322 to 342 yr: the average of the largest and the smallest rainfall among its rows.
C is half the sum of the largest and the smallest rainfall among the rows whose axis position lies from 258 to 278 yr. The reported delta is -0.07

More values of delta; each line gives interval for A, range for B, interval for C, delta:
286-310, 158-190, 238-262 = -0.16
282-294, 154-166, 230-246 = -0.17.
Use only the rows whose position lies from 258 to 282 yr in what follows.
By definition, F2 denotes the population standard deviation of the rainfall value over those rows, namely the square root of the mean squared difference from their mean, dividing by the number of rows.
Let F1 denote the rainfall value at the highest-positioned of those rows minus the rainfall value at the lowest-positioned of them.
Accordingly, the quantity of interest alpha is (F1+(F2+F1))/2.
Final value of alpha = 0.02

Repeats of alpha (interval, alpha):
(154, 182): 0.13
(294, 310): 0.15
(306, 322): -0.41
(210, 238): 0.16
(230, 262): 0.27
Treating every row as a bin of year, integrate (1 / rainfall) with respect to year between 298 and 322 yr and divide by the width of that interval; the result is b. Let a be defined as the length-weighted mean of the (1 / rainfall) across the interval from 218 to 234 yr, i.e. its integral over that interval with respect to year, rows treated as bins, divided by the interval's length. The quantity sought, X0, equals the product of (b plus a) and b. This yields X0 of 0.125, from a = 0.264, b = 0.246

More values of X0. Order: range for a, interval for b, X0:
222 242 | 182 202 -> 0.142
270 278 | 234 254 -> 0.133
